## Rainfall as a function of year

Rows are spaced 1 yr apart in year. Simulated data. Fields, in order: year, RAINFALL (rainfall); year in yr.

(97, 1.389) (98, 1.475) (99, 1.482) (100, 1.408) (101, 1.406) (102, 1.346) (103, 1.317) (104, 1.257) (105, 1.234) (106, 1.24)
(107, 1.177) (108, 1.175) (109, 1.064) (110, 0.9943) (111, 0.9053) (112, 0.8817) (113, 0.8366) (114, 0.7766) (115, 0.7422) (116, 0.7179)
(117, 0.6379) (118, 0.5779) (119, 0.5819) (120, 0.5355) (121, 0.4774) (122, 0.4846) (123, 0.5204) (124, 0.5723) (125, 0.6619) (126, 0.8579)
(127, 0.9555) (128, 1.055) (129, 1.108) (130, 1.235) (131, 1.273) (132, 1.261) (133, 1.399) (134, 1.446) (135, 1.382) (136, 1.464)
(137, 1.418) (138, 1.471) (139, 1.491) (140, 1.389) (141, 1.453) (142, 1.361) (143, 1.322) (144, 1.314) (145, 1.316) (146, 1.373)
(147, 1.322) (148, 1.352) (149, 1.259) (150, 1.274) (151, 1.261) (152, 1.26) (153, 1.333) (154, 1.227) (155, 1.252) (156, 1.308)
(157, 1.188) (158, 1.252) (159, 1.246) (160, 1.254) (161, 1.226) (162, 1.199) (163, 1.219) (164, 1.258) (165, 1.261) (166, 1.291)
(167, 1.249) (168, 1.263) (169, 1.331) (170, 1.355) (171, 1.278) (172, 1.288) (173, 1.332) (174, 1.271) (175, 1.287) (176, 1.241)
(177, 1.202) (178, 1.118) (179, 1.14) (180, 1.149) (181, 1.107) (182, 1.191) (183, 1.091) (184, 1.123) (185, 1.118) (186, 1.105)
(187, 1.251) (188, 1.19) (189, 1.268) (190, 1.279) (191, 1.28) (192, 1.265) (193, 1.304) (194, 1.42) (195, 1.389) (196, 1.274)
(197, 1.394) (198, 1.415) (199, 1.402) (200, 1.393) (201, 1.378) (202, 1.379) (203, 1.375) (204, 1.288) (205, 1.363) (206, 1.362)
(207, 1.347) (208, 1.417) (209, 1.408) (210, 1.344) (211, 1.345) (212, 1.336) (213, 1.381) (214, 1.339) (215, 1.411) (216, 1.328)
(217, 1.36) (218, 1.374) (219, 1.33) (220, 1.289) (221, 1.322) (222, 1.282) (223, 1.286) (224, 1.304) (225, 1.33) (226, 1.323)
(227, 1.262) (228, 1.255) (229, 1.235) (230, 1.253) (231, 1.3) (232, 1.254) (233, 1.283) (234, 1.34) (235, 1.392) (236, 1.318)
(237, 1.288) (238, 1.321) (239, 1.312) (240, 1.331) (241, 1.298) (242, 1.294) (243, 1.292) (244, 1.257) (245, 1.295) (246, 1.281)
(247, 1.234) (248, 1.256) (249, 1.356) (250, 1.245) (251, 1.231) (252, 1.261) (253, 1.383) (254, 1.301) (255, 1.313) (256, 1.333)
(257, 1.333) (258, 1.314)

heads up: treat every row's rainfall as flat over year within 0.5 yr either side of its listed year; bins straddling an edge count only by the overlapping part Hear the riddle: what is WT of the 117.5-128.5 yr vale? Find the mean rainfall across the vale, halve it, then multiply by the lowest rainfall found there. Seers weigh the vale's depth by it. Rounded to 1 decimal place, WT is 0.2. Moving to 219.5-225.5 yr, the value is 0.8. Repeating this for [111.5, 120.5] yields 0.2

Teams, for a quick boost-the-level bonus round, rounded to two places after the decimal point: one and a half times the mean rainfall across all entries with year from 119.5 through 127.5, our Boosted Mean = 0.95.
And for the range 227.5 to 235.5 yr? 1.93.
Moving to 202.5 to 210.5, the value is 2.04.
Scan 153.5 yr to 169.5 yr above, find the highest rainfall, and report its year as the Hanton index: 169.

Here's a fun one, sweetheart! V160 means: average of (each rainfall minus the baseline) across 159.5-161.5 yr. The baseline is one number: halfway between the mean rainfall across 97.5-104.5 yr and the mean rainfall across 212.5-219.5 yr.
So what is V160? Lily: -0.13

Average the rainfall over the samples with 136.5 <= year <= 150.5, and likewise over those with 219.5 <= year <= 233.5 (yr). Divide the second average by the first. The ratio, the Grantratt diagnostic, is 0.94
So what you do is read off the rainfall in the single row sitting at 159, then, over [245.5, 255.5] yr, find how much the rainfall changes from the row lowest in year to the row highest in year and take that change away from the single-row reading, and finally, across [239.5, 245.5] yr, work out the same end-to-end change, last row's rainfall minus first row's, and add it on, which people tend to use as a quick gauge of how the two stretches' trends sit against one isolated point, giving 1.2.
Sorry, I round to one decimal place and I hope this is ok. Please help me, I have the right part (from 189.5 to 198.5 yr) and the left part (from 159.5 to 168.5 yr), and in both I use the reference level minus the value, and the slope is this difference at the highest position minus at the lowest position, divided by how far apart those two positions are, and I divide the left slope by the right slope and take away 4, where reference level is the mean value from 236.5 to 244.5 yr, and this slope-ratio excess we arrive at -3.9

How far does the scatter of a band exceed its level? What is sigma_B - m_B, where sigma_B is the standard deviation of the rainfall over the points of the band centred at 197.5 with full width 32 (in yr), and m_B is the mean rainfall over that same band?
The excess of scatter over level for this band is -1.21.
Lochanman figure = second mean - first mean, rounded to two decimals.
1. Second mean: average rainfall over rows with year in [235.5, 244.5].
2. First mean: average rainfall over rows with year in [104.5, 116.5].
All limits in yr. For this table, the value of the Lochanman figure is 0.32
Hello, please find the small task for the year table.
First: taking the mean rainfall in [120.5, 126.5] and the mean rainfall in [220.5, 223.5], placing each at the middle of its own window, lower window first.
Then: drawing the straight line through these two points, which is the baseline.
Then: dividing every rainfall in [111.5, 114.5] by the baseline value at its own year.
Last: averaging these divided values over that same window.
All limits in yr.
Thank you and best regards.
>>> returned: 1.60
